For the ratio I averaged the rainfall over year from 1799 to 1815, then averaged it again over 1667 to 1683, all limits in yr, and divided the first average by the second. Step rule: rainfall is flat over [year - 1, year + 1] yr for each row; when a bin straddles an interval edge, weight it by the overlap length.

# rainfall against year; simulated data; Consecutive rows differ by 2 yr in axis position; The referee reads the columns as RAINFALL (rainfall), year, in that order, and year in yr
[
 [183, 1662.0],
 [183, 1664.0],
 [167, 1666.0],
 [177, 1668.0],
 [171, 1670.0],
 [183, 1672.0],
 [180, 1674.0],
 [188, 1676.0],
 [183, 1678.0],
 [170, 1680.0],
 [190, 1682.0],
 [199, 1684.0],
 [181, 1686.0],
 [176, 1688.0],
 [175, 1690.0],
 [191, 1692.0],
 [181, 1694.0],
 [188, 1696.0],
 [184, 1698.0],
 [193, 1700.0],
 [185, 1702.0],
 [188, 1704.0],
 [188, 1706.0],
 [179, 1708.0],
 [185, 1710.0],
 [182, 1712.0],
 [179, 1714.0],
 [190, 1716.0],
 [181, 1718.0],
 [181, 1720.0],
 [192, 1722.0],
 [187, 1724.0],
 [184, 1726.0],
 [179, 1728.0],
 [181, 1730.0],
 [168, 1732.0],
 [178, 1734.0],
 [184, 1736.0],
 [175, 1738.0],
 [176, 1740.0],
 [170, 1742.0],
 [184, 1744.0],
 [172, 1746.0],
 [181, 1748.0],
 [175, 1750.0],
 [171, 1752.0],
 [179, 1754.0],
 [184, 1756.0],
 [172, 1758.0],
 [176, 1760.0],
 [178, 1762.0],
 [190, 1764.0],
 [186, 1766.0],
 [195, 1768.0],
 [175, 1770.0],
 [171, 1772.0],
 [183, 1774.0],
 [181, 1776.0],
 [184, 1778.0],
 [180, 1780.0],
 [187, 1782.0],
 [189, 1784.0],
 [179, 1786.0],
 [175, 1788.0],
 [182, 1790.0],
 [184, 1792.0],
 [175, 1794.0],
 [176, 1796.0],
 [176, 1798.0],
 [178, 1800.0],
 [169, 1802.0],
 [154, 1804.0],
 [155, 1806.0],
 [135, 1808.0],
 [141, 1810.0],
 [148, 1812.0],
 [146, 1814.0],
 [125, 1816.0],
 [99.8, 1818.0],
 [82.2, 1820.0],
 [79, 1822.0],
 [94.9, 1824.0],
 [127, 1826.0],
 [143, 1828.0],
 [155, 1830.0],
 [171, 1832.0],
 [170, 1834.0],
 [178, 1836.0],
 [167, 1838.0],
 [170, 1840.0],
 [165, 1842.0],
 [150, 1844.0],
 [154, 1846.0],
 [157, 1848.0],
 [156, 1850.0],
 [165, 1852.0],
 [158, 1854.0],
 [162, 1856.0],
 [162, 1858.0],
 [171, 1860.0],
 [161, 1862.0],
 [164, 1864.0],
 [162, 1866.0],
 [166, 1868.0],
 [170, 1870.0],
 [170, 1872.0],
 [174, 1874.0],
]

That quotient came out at 0.85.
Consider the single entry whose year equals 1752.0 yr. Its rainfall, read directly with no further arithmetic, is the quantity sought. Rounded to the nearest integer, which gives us 171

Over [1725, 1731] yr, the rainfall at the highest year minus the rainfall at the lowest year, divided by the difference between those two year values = -1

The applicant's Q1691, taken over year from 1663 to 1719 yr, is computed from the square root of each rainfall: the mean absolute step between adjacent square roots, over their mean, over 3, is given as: 0.0076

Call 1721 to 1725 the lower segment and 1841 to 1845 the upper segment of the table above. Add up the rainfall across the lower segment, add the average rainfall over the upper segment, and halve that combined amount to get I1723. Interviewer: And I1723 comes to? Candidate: 268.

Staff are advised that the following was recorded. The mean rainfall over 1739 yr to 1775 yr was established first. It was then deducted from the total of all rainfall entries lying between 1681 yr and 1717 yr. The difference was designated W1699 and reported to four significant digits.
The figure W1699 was 3155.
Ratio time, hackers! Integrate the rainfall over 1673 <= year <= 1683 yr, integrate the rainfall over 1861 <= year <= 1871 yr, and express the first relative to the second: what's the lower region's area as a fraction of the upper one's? 1.11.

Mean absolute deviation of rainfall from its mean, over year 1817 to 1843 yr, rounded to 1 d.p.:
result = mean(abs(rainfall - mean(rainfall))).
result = 32.3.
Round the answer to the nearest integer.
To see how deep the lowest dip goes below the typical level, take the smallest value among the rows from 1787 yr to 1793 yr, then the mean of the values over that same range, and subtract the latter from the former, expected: -5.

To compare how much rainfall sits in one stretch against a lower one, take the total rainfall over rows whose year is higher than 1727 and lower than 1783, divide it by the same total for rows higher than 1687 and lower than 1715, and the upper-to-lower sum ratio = 1.9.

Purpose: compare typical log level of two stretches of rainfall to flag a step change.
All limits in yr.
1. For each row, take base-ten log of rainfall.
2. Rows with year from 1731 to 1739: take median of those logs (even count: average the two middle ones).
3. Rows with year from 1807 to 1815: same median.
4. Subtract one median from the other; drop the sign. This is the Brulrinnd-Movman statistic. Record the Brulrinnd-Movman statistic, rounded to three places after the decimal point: 0.090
